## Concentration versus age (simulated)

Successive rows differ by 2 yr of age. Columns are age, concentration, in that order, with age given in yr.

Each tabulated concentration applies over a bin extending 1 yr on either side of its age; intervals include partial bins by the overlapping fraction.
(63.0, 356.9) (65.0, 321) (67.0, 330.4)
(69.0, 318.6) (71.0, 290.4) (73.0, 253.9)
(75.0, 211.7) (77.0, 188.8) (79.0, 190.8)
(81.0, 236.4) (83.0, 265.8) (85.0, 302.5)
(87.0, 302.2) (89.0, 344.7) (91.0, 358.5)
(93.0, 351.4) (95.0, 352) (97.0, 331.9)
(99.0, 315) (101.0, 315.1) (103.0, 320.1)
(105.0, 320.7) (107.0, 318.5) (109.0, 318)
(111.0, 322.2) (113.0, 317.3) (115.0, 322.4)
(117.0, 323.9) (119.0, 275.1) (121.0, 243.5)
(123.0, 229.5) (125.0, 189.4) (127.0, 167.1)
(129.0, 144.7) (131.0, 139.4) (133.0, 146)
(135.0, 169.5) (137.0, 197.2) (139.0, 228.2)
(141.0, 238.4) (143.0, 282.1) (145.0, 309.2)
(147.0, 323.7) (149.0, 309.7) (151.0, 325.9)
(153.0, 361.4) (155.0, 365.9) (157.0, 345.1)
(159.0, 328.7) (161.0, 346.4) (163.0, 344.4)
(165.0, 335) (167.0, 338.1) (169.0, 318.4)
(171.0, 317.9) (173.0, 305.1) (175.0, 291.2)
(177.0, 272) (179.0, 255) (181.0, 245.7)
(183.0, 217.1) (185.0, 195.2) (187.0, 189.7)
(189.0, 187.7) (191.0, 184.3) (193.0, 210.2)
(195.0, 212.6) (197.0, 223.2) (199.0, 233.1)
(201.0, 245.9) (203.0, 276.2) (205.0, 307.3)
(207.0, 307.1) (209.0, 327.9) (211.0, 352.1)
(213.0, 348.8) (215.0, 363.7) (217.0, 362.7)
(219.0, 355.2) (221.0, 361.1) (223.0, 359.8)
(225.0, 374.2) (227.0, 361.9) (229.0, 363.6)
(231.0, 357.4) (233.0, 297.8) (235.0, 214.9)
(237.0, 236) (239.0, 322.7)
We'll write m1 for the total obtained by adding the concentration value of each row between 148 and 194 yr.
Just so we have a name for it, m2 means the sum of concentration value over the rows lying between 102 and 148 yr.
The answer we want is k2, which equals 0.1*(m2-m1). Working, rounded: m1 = 6590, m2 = 5846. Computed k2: -74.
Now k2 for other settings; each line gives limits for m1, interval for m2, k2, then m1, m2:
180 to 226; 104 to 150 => -61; 6441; 5836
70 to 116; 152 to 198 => -46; 6850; 6390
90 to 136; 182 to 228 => 27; 6291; 6557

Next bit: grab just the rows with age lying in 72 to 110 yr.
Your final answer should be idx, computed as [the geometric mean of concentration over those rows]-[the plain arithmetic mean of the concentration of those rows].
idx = -5.3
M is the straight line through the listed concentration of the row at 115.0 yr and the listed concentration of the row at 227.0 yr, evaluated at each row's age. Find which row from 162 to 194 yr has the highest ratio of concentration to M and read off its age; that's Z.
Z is 163.0 yr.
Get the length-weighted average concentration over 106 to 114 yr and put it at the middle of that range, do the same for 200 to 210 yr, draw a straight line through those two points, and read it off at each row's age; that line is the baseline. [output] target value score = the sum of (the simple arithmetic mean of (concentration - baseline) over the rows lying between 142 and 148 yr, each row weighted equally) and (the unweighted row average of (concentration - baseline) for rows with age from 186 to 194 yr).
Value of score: -108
